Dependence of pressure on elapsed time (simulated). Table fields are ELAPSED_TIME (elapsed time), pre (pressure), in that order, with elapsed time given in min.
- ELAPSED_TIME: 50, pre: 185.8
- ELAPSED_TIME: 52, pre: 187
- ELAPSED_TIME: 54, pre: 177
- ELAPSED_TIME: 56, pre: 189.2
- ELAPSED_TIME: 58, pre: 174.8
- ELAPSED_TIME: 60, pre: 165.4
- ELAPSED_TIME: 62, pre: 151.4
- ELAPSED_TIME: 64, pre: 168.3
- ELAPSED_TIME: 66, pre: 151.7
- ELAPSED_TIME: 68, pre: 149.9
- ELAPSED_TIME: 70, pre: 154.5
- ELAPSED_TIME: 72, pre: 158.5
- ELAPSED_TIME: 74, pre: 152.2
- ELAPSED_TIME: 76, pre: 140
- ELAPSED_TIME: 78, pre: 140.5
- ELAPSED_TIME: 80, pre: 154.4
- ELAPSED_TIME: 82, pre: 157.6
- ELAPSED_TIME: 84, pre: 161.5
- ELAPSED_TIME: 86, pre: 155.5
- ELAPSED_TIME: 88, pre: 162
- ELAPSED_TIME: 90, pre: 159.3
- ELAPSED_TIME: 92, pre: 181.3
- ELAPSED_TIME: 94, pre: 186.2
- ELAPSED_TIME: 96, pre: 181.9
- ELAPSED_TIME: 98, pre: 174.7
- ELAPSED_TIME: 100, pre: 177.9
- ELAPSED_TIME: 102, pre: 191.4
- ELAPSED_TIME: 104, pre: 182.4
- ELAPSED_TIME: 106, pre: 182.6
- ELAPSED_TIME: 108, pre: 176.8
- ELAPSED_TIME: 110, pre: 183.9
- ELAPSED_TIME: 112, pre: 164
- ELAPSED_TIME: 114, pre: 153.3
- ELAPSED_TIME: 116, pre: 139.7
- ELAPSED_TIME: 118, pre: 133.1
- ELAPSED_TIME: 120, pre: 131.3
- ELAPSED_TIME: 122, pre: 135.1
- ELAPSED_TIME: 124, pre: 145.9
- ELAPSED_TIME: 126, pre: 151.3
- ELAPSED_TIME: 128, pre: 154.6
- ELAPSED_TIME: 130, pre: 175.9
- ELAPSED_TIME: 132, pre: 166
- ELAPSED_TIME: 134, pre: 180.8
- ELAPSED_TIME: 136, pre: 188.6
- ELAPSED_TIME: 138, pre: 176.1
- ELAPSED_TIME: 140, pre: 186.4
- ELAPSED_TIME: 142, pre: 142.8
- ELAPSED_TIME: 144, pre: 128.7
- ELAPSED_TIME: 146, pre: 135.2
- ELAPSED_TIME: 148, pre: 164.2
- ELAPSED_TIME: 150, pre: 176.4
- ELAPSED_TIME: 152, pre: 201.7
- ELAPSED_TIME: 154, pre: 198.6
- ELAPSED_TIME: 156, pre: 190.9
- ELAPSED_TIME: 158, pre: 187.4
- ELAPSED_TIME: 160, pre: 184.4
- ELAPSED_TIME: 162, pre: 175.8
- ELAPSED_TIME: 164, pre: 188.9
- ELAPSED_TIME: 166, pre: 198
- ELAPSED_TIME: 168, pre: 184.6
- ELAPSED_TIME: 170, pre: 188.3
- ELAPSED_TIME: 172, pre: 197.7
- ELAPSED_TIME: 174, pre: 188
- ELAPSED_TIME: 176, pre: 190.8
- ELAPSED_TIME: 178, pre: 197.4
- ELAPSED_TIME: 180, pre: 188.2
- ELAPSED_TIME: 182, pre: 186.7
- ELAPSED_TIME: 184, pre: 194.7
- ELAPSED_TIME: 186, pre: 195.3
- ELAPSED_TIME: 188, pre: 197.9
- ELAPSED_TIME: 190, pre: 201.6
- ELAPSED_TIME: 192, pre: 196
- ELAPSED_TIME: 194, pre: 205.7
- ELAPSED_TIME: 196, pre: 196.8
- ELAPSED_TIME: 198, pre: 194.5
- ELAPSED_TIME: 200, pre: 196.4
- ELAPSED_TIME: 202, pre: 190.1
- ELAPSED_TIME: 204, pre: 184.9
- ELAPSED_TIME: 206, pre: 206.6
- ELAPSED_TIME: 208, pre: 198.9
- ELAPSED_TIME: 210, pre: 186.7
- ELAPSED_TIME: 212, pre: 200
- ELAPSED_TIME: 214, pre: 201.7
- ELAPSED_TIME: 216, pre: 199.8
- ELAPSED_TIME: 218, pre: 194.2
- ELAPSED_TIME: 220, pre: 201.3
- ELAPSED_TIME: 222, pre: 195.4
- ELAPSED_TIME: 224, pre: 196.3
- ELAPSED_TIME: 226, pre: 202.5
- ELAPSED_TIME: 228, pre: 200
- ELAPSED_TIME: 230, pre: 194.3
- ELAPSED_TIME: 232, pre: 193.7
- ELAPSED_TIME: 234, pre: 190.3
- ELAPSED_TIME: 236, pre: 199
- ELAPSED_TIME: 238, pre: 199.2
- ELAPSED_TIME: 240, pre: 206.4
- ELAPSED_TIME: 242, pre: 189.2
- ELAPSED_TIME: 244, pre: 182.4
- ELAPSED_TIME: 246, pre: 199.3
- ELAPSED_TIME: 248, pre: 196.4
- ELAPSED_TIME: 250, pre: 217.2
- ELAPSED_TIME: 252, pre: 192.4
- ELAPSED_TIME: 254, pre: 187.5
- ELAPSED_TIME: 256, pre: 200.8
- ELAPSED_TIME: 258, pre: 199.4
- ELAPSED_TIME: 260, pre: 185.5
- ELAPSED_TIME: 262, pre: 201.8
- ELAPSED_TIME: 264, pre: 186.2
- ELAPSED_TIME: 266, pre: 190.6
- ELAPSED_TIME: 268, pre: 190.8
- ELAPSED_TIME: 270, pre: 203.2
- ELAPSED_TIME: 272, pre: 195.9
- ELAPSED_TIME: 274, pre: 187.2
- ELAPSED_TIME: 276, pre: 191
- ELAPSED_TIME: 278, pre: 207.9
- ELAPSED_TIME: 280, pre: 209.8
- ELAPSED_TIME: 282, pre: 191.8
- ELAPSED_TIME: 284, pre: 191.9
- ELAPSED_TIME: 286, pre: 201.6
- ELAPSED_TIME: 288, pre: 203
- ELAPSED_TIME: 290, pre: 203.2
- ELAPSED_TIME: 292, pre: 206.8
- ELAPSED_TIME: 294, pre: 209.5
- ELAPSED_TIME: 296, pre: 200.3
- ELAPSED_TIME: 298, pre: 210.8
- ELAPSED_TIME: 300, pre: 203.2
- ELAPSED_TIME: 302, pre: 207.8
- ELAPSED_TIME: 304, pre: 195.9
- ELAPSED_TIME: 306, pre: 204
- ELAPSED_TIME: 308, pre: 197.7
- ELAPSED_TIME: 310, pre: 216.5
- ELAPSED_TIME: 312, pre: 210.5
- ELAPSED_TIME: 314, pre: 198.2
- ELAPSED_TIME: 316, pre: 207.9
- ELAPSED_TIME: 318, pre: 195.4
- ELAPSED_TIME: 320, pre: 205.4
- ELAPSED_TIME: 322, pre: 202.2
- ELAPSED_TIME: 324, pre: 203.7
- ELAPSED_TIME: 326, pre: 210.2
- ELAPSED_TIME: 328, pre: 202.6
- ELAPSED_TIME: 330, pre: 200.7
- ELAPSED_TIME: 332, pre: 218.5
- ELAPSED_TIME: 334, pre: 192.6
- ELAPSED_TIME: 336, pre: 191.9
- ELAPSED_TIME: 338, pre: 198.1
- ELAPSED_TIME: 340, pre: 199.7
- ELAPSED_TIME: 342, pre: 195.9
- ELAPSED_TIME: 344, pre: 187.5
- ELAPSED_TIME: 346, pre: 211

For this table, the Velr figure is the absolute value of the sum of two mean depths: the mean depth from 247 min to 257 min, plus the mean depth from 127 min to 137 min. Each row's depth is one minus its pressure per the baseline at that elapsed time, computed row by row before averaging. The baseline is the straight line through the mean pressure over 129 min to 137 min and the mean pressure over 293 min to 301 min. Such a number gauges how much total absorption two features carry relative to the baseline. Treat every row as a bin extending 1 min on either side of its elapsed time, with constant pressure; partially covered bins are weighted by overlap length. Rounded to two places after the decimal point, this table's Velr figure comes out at 0.02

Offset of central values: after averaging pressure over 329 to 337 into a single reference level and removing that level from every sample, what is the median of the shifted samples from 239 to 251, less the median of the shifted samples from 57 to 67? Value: 32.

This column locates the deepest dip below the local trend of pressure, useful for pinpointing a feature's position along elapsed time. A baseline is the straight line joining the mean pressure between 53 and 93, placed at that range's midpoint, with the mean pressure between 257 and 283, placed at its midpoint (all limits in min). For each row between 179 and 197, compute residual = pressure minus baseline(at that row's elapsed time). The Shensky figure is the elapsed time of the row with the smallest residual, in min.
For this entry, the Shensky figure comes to 182 min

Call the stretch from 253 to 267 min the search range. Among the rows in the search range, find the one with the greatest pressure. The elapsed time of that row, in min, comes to 262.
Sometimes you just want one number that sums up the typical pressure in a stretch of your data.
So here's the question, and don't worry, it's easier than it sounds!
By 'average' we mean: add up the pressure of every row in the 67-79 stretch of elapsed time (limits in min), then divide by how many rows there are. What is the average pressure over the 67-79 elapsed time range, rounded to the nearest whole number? 149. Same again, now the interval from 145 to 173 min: 184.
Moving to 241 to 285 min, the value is 195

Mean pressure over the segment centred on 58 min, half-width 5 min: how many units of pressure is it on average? 172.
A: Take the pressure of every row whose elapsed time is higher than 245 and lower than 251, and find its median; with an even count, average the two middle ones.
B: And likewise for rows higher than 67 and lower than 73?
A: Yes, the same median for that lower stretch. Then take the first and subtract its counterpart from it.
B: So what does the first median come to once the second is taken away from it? 45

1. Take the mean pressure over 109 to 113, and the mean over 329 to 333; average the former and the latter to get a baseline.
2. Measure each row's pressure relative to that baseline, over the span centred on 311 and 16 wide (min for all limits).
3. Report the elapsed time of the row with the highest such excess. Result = 310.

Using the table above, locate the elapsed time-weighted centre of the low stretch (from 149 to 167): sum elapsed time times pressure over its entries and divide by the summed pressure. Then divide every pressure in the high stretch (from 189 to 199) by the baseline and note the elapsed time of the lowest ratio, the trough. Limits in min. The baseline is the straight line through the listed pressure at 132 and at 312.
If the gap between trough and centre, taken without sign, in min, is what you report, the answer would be 40.0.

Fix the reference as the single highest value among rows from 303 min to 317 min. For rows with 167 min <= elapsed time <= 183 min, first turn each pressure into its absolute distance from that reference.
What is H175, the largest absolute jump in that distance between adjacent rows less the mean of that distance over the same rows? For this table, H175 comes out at -17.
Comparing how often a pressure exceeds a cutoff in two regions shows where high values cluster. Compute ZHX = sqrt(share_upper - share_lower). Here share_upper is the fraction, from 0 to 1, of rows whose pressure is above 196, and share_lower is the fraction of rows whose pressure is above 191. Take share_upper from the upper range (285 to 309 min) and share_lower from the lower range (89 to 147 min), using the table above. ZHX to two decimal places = 0.94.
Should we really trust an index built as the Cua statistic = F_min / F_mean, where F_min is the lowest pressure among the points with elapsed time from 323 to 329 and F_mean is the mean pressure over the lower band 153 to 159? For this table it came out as 1.05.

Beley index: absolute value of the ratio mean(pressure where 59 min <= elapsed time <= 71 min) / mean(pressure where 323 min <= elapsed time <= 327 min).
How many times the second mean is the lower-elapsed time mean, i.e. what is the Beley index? 0.76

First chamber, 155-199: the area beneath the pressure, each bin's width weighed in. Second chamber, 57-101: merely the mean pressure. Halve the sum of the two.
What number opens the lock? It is 4310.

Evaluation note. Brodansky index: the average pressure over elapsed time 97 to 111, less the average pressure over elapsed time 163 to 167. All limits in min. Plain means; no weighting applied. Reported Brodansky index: -12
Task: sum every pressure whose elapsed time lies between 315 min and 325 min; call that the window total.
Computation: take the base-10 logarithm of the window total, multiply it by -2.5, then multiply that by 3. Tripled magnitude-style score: -22.5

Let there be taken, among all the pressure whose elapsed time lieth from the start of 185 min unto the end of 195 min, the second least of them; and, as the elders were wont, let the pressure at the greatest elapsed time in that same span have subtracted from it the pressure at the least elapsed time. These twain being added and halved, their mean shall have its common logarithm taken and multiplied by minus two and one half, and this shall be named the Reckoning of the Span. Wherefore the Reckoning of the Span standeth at -5.03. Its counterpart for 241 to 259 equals -4.99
